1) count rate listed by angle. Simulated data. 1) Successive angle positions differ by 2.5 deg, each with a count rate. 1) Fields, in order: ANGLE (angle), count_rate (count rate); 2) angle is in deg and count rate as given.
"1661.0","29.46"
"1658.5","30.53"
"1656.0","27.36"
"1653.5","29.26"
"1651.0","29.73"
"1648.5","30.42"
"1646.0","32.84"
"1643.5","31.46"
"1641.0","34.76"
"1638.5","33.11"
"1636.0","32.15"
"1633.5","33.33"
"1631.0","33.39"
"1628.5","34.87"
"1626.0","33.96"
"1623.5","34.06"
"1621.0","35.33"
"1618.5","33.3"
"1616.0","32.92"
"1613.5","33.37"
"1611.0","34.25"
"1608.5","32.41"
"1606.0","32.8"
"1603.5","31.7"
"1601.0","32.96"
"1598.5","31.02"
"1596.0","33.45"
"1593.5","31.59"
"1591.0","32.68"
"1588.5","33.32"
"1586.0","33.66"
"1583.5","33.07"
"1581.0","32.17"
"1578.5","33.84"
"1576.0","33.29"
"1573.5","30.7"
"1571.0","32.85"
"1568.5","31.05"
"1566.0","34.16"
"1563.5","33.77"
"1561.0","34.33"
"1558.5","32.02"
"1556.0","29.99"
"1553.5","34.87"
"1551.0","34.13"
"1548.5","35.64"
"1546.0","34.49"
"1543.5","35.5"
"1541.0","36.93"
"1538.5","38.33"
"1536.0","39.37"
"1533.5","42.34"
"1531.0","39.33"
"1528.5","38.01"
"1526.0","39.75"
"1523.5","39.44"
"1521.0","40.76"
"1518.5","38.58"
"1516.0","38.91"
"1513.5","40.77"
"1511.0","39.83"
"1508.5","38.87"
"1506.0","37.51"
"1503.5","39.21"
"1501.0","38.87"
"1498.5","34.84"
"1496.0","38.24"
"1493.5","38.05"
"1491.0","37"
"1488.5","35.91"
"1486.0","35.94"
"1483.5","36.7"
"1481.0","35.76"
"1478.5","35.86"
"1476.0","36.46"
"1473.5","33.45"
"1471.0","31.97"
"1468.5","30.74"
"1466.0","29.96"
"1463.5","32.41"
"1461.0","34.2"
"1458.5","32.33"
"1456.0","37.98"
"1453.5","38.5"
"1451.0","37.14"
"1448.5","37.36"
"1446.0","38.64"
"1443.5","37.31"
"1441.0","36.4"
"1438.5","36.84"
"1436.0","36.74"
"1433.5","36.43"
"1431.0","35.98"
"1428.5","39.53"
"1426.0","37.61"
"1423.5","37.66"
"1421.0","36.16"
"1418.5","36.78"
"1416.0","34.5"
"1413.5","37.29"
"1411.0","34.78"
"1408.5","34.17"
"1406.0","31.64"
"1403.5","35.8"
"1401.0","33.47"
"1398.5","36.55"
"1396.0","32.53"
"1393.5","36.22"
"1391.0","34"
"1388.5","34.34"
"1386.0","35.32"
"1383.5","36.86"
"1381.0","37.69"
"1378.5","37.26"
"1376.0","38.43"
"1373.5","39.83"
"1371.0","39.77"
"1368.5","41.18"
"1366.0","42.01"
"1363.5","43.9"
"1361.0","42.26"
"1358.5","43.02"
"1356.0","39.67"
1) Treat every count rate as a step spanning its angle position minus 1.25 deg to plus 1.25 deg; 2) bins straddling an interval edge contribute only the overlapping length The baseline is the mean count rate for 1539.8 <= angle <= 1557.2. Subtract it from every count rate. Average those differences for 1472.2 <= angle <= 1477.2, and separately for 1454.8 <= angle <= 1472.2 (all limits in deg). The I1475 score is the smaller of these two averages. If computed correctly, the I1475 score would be -1.7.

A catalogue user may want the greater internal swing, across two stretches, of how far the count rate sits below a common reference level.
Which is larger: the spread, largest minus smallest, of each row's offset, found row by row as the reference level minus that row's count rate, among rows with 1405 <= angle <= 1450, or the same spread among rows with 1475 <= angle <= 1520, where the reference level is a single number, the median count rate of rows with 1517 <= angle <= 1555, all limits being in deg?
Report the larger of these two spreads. 7.9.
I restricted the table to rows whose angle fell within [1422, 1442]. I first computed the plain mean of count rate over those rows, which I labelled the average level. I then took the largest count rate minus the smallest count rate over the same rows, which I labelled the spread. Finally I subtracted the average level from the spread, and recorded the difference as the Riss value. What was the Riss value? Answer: -34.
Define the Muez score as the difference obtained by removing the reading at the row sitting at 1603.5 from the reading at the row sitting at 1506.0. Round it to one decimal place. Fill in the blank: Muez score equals 5.8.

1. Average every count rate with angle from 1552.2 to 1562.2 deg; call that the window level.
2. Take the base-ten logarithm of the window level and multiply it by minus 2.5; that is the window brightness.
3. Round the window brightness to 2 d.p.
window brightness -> -3.79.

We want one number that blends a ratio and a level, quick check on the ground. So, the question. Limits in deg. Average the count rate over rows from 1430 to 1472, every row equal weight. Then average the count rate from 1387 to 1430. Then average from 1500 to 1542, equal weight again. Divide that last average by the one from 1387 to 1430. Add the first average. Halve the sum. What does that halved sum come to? 18.2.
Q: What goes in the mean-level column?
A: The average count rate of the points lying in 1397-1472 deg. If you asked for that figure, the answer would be 35.6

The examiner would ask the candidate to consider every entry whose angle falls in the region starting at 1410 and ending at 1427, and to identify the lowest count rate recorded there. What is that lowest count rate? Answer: 34.5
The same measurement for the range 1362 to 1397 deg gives 32.53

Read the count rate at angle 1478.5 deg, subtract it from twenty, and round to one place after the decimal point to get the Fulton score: -15.9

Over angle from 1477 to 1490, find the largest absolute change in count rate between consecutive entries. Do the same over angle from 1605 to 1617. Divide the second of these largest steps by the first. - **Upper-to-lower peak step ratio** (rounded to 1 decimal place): 2.0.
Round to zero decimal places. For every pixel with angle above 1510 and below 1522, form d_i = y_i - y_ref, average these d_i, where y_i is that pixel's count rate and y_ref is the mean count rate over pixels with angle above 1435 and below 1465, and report 3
